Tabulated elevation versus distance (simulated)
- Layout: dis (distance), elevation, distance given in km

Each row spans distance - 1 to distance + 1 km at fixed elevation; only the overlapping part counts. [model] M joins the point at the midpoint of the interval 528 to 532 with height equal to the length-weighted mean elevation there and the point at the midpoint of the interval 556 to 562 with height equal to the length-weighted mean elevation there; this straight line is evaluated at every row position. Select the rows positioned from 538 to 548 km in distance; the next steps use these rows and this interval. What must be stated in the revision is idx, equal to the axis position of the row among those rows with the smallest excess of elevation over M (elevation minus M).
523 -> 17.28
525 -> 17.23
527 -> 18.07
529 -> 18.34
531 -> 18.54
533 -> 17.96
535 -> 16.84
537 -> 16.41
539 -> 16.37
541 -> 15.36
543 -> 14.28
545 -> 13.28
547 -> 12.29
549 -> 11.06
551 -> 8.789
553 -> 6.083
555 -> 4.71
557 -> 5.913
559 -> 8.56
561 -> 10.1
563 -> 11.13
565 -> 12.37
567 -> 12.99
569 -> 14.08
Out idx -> 547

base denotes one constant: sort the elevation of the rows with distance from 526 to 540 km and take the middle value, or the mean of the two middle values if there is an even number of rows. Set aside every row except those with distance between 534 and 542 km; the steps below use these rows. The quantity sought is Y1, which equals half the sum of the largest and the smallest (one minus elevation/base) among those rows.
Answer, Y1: 0.1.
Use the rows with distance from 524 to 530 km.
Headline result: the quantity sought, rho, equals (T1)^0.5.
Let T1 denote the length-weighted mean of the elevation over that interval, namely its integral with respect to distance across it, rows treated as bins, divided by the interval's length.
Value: 4.2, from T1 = 17.9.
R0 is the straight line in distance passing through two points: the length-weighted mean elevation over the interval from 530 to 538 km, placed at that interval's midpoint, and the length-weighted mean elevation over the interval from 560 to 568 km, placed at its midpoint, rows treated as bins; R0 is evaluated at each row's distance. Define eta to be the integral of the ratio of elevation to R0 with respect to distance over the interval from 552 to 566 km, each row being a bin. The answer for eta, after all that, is 9.5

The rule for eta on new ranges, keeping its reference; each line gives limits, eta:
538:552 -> 11.9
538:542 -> 3.9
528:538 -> 10.0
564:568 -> 4.5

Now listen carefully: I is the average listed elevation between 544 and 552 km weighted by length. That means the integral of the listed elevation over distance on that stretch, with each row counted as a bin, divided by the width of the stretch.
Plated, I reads 11.4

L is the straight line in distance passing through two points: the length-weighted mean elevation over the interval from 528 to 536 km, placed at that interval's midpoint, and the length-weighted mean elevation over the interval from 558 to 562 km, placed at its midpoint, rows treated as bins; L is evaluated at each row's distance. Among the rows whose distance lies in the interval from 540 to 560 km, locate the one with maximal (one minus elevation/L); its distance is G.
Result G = 555 km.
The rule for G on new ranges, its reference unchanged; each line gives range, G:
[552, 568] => 555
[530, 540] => 535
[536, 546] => 545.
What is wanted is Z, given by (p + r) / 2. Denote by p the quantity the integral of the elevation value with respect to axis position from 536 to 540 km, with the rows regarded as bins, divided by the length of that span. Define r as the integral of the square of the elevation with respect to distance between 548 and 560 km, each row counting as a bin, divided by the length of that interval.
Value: 39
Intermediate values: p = 16.4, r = 61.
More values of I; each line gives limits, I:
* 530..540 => 17.2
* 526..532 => 18.3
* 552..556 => 5.4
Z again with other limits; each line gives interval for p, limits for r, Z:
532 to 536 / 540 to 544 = 119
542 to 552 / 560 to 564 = 62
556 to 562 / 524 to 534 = 167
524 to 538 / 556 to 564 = 51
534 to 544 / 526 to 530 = 174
